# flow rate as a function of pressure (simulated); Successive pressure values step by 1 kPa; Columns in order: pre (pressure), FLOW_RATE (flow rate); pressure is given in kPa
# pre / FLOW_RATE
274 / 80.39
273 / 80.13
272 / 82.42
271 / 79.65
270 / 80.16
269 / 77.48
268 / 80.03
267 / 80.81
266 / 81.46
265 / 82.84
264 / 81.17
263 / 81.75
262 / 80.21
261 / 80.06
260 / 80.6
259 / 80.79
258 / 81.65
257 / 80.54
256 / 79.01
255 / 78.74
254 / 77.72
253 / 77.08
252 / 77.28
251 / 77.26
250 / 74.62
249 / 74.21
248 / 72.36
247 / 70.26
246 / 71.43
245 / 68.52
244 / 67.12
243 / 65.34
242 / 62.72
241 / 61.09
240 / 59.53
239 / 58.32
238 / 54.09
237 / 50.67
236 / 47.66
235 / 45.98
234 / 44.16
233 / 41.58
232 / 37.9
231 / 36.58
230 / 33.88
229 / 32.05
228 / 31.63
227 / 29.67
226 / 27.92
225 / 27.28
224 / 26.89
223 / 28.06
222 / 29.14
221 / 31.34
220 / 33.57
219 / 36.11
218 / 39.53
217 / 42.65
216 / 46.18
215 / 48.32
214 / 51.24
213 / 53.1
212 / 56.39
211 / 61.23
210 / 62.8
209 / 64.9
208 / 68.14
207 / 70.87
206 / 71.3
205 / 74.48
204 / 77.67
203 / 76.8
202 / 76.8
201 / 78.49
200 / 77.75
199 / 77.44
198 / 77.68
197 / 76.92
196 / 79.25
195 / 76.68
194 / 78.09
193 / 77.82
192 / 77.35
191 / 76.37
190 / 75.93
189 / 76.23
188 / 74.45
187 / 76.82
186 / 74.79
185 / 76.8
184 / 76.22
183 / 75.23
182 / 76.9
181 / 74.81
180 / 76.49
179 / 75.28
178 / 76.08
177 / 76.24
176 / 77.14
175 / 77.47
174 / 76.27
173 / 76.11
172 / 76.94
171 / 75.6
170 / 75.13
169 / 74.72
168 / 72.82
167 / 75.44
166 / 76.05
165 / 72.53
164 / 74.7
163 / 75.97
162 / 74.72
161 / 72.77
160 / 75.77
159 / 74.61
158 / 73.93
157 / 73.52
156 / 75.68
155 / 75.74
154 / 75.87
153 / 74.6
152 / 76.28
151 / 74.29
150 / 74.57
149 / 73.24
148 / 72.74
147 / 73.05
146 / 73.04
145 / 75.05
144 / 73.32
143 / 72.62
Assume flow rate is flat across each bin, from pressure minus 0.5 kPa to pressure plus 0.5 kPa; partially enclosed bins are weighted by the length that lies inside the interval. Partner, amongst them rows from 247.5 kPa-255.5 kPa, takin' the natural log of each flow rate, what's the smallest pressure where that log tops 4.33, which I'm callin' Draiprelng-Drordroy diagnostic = 251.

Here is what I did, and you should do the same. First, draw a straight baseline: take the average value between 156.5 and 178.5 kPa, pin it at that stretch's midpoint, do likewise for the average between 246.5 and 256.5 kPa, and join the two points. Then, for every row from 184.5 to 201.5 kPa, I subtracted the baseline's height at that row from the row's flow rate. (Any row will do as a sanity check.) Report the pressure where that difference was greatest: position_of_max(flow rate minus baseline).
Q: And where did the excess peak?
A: 196 kPa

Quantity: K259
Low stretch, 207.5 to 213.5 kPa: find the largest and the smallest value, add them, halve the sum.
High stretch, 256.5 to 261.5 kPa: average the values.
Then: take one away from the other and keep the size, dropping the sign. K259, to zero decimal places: 20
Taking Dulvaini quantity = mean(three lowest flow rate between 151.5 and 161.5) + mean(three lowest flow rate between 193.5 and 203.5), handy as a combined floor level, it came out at 150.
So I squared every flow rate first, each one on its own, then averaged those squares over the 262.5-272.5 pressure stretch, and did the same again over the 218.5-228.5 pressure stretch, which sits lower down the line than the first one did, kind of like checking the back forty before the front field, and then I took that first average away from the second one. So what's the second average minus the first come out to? -5609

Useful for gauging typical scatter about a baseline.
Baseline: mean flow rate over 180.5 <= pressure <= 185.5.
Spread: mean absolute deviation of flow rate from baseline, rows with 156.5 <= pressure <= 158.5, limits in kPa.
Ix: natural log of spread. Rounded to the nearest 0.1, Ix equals 0.8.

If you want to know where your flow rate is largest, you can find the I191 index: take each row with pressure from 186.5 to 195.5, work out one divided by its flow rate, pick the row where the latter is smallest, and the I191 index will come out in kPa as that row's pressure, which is 194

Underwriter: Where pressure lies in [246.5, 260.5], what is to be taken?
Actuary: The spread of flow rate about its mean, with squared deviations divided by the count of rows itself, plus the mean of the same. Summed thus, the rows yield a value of 81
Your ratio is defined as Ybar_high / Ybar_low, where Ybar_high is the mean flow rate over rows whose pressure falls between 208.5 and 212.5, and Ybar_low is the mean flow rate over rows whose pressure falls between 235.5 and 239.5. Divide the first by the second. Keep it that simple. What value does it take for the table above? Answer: 1.16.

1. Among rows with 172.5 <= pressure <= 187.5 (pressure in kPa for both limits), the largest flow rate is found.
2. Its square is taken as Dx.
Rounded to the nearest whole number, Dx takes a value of 6002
